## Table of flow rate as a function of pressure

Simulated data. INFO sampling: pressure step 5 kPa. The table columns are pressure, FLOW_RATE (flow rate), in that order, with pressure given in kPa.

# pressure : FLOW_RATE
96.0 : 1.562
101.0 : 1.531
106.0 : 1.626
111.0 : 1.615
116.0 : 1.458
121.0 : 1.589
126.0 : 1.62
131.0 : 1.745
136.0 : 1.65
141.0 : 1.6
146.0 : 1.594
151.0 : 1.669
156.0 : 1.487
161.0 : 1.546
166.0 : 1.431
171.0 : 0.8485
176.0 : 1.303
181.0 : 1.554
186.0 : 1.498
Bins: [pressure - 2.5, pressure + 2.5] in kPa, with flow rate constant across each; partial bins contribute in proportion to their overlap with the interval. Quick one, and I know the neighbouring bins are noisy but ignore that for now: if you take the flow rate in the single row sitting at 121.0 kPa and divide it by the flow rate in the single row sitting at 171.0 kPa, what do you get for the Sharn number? 1.87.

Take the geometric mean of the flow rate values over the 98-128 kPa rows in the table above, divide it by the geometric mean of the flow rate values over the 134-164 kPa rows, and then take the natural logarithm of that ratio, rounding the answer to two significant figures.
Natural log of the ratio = -0.011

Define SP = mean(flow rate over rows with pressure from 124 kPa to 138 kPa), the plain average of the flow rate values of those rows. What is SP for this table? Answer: 1.67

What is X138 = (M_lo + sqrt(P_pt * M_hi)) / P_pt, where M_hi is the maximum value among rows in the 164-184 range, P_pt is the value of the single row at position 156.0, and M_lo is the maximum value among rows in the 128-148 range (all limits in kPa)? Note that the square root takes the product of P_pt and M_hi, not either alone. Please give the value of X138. 2.20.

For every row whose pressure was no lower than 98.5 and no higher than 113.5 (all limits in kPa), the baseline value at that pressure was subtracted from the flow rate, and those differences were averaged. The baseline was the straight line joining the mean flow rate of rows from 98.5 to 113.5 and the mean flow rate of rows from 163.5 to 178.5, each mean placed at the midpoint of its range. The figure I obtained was 0.00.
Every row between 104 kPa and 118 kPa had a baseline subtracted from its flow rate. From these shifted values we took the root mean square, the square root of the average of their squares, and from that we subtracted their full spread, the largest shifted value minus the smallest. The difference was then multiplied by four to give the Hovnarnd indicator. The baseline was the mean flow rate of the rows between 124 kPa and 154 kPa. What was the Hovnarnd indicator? -0.23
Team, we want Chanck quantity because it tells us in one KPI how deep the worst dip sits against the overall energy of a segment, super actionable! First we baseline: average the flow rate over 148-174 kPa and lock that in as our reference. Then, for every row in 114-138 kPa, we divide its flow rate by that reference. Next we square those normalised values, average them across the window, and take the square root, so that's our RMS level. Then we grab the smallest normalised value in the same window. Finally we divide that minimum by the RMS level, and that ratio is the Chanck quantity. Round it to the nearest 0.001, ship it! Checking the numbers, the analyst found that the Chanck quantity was 0.903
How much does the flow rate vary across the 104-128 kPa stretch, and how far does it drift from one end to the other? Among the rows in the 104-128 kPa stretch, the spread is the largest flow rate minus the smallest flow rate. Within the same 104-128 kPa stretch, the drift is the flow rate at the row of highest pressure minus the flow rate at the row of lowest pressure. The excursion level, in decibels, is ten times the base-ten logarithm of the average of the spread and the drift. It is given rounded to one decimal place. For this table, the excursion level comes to -10.9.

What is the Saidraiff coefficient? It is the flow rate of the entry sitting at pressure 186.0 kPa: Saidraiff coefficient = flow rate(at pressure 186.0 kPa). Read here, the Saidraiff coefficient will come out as 1.498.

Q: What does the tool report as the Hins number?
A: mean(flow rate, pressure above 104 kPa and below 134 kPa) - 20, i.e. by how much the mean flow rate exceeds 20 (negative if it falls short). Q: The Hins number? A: -18.4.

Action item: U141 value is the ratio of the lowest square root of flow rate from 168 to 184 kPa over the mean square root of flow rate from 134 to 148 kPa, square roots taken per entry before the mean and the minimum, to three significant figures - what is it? 0.725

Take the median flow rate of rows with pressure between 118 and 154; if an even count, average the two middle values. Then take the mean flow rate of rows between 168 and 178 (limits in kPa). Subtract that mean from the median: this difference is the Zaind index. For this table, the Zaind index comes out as 0.54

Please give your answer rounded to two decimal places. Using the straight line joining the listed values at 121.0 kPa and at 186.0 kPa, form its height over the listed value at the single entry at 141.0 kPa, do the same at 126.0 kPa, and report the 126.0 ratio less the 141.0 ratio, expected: 0.00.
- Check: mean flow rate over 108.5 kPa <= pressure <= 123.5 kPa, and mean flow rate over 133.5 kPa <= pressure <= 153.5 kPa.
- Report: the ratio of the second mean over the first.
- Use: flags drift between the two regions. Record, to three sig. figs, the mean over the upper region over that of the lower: 1.05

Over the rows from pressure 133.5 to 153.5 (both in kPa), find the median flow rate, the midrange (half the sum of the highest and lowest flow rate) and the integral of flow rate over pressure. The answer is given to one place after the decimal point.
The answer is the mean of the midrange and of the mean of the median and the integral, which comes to 9.4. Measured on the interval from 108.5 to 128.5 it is 9.0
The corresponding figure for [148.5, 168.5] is 8.8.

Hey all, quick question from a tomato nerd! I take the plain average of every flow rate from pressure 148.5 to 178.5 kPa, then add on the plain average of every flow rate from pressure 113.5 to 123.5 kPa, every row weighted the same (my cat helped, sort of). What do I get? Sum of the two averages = 2.90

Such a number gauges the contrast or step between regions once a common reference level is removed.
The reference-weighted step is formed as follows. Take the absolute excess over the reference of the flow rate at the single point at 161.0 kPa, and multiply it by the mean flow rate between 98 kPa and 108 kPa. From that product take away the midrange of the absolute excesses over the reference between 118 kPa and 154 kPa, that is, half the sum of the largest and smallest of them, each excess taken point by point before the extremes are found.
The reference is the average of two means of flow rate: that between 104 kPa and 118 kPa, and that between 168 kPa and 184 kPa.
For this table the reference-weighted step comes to -0.04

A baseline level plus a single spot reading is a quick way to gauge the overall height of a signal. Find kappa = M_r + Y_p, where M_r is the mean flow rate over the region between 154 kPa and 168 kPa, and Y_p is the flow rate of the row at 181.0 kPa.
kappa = 3.04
